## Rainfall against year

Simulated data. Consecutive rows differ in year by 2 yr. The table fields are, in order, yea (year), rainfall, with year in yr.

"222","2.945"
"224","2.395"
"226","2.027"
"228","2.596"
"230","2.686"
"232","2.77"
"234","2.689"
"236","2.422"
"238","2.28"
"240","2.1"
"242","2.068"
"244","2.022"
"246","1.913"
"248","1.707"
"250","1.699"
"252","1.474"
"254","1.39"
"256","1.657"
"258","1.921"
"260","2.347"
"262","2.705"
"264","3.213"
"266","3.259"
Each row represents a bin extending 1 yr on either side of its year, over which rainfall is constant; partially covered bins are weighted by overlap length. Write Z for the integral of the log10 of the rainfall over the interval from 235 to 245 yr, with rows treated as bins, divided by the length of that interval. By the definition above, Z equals 0.337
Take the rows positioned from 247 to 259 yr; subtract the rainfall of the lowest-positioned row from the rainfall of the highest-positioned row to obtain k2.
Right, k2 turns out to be 0.21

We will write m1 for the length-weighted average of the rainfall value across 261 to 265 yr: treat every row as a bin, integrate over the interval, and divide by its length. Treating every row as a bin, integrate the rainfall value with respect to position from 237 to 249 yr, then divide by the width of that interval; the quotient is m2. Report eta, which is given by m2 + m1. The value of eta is 4.97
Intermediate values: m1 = 3.0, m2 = 2.0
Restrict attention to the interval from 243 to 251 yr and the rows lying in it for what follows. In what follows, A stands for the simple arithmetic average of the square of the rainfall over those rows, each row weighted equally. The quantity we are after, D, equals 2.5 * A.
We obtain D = 8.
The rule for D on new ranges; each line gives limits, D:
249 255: 6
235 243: 12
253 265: 13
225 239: 16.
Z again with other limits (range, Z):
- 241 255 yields 0.240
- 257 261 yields 0.327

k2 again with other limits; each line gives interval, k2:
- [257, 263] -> 0.78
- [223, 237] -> 0.03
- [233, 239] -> -0.41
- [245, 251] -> -0.21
